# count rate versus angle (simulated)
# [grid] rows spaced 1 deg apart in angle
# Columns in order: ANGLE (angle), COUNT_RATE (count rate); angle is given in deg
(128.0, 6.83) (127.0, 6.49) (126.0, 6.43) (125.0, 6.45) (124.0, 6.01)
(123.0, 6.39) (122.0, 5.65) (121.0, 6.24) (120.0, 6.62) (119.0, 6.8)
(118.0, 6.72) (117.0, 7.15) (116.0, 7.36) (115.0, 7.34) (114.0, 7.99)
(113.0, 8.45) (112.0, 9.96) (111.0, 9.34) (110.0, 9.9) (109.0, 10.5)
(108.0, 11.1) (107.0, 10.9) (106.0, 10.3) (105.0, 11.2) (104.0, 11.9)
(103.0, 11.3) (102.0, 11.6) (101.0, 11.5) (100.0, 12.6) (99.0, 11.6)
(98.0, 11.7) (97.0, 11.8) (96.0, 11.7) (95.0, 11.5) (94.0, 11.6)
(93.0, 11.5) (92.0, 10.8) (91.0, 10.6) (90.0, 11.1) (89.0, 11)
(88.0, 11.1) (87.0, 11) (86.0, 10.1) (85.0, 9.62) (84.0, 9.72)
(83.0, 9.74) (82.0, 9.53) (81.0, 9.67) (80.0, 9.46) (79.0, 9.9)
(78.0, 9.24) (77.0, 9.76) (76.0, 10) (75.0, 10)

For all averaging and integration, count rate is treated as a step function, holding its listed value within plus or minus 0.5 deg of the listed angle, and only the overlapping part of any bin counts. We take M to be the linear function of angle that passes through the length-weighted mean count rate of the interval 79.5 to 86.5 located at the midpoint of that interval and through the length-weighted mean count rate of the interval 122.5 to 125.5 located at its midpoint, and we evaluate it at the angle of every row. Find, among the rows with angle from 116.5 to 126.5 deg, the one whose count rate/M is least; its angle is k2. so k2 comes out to 122.0 deg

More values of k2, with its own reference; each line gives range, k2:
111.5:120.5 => 118.0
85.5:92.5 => 86.0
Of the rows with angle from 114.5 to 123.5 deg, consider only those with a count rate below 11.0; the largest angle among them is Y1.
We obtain 123.0 deg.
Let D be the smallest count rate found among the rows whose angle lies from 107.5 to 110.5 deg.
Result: 9.9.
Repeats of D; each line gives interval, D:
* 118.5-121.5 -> 6.24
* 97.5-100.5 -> 11.6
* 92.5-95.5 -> 11.5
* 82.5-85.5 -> 9.62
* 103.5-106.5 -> 10.3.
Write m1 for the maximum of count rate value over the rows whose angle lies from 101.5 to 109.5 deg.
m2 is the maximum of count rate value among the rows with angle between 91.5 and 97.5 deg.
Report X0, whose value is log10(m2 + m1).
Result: 1.37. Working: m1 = 11.9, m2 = 11.8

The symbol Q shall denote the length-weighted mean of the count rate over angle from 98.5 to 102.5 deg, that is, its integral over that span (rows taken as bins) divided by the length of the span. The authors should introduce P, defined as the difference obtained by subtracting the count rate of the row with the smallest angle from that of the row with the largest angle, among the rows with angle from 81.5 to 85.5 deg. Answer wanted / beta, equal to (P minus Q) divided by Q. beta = -0.99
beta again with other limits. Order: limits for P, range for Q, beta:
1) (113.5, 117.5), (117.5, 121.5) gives -1.13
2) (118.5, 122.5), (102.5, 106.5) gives -1.10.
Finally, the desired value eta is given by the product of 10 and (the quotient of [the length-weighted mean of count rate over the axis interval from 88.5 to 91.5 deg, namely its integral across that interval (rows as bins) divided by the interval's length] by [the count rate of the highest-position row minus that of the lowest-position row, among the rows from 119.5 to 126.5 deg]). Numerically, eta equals -574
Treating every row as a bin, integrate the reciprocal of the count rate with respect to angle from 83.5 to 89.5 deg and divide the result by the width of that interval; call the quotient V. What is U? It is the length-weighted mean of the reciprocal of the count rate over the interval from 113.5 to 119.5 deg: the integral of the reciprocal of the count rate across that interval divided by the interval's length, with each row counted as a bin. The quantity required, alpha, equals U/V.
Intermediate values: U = 0.139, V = 0.096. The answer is 1.4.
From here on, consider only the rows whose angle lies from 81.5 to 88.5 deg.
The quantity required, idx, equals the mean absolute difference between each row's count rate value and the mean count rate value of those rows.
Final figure 0.53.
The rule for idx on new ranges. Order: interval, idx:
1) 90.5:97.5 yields 0.38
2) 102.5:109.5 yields 0.40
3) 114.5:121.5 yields 0.34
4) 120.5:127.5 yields 0.23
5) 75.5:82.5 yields 0.21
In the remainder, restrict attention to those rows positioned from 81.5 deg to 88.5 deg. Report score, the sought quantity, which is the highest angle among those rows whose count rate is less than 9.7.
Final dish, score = 85.0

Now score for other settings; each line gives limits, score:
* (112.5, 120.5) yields 120.0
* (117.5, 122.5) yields 122.0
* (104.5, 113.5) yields 113.0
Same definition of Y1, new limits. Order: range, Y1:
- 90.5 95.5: 92.0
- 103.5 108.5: 107.0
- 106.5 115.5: 115.0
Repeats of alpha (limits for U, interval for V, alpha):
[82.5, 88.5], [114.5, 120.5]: 0.7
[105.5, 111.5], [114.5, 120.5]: 0.7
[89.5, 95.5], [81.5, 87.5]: 0.9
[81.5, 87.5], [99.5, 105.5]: 1.2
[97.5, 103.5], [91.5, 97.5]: 1.0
